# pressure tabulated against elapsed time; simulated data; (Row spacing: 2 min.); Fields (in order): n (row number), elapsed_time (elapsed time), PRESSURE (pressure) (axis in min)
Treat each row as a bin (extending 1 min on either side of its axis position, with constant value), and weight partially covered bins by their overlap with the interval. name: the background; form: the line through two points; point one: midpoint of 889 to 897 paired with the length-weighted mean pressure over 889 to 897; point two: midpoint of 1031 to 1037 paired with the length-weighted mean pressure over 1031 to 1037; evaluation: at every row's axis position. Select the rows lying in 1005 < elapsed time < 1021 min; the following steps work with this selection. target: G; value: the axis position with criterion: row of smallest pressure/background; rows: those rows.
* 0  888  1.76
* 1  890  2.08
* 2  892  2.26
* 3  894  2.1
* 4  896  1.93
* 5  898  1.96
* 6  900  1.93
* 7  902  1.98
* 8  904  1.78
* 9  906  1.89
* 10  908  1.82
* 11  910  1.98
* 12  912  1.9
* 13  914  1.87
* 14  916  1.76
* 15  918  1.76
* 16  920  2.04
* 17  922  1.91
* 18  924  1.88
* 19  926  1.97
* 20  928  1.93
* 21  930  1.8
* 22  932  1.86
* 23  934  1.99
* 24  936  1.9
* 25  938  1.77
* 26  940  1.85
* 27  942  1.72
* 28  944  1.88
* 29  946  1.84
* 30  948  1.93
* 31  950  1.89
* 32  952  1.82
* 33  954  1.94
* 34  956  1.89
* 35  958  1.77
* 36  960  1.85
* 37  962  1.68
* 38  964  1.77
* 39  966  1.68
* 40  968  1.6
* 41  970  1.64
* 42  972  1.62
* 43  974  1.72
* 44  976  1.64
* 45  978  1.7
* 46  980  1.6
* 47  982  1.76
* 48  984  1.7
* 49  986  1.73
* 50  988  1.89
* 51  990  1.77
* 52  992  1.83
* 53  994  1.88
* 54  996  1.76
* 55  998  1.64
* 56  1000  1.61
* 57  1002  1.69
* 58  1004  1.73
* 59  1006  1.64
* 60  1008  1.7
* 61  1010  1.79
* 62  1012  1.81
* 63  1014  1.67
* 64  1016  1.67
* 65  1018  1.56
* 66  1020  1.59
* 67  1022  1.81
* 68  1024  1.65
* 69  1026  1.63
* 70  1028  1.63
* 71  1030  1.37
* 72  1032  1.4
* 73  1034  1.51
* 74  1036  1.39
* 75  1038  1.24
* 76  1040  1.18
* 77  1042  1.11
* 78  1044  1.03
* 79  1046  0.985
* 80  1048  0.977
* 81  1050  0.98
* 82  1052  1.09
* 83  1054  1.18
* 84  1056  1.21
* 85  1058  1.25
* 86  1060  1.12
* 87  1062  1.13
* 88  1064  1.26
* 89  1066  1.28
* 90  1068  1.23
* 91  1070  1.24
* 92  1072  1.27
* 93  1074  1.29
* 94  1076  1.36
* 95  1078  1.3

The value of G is 1018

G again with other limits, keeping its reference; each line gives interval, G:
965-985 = 968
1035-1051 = 1048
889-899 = 896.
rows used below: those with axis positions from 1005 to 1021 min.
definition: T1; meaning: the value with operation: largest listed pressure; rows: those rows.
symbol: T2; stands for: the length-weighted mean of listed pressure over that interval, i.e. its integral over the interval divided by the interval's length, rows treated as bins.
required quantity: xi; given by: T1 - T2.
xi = 0.13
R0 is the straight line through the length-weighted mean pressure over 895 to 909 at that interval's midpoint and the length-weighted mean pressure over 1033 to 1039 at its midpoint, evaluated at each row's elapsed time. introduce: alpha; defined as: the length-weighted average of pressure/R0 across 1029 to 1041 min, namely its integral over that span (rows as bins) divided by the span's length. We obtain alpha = 0.97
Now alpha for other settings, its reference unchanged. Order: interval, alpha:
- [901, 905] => 0.99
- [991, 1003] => 1.13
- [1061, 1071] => 0.97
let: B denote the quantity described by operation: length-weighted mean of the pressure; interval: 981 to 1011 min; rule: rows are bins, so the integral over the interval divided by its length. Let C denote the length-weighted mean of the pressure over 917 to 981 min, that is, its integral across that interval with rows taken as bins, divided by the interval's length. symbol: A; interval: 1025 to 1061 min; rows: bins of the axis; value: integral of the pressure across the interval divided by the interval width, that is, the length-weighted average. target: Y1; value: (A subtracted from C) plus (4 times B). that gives 7.53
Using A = 1.2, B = 1.74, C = 1.81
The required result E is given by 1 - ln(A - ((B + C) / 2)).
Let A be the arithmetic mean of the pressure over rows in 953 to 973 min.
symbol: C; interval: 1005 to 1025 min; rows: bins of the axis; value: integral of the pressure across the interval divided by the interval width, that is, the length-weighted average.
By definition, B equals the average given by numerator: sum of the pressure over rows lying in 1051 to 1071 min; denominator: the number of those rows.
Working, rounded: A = 1.744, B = 1.20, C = 1.69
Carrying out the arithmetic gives 2.20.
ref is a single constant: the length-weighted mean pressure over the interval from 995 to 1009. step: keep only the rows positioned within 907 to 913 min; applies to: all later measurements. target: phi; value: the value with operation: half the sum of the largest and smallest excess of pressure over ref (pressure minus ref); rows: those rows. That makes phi 0.22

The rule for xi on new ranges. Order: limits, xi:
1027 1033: 0.16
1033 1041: 0.18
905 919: 0.13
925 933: 0.08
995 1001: 0.09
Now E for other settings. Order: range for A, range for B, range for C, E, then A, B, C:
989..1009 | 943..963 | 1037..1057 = 2.38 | 1.725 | 1.85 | 1.10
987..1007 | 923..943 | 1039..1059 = 2.34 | 1.744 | 1.87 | 1.10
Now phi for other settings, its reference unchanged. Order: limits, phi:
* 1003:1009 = 0.00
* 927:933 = 0.18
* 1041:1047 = -0.63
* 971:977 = -0.01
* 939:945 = 0.12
